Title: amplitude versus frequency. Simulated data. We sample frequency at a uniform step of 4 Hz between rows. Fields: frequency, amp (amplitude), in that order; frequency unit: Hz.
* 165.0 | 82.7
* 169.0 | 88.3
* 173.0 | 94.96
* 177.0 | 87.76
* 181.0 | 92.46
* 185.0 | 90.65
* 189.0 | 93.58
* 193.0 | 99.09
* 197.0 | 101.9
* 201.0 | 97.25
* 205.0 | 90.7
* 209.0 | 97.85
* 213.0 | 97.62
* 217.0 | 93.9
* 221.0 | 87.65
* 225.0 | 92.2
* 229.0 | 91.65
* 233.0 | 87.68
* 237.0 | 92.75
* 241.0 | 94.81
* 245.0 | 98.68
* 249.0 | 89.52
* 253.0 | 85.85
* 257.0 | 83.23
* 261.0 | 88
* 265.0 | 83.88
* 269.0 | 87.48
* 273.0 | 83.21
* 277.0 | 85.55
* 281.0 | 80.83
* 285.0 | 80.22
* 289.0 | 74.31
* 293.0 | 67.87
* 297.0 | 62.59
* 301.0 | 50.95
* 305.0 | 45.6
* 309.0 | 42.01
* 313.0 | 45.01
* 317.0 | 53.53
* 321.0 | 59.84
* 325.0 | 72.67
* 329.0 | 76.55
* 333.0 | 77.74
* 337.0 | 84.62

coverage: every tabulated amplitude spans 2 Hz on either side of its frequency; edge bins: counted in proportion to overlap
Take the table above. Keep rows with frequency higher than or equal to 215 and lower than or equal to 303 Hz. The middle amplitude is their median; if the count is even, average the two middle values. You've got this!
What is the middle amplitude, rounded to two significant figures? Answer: 87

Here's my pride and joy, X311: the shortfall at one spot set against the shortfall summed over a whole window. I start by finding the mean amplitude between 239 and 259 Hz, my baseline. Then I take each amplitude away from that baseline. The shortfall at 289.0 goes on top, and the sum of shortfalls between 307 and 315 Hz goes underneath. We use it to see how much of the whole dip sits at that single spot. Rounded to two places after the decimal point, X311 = 0.17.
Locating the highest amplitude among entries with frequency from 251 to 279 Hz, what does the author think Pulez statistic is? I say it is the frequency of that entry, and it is 261.0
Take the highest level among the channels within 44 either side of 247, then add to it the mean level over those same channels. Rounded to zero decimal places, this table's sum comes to 187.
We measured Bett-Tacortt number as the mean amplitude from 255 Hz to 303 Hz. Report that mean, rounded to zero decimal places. 77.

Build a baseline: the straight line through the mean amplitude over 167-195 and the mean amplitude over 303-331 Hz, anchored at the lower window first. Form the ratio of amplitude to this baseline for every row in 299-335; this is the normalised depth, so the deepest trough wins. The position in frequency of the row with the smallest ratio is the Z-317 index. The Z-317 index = 309.0 Hz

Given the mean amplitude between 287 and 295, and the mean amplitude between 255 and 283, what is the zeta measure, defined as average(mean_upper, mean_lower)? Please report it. 78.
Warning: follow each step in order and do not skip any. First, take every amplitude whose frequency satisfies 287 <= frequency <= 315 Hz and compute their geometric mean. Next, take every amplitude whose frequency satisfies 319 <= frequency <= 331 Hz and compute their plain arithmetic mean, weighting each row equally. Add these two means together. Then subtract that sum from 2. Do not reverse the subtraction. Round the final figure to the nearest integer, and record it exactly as -122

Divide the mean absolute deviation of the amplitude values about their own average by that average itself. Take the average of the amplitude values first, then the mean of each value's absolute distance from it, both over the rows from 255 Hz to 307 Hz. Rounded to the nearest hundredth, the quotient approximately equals 0.15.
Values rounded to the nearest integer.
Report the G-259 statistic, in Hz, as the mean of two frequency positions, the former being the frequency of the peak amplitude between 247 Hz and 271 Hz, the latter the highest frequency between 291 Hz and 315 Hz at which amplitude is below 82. 281 Hz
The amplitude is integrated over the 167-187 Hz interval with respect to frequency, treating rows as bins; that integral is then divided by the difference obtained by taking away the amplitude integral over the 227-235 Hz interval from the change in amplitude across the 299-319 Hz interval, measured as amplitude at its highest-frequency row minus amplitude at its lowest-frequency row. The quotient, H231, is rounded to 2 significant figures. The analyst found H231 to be -2.5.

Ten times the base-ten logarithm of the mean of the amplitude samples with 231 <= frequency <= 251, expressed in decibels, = 19.7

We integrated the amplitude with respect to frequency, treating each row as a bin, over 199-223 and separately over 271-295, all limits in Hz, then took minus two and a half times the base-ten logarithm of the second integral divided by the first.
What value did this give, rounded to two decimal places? 0.20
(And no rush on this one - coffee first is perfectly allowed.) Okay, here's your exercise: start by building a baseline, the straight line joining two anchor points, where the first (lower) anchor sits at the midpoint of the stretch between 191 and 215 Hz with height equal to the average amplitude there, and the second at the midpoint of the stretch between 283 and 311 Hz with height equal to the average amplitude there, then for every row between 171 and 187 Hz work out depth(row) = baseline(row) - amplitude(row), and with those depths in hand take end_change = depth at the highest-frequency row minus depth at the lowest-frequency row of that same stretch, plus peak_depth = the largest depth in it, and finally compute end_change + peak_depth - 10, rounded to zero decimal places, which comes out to 9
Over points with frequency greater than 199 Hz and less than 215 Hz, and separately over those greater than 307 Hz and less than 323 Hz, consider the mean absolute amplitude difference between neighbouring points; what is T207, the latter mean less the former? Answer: 1.3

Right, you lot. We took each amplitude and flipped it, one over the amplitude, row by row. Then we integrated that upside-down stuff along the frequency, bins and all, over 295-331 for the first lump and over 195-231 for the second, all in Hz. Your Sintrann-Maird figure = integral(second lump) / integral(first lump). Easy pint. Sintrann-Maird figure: 0.58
